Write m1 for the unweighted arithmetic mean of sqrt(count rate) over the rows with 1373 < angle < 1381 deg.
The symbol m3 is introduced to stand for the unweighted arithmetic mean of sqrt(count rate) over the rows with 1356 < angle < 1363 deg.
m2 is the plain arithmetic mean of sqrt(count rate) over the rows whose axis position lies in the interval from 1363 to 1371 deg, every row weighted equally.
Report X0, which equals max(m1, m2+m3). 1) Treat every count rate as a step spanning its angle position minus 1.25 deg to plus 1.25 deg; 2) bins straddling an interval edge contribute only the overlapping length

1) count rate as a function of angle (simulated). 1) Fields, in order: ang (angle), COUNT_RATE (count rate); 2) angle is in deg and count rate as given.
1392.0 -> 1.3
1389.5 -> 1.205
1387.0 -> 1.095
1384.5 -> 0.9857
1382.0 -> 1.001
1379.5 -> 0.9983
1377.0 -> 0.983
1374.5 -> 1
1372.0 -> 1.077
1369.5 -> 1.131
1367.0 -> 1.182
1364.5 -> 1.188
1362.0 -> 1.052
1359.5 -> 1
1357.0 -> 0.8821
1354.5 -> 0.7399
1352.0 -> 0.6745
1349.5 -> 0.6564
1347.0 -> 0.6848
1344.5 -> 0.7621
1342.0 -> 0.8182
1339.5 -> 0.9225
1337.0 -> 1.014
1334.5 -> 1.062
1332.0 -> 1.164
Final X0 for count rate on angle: 2.07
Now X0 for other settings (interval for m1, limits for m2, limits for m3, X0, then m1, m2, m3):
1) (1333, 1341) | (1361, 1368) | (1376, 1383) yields 2.06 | 1.00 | 1.07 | 1.00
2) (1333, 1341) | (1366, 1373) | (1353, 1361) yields 2.00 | 1.00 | 1.06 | 0.93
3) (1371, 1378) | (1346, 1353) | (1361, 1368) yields 1.89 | 1.01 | 0.82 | 1.07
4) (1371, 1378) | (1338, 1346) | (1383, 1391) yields 1.96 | 1.01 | 0.91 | 1.05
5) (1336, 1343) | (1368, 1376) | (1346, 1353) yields 1.85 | 0.96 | 1.03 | 0.82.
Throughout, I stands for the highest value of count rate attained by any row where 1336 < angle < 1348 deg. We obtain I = 1.014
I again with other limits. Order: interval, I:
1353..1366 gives 1.188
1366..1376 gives 1.182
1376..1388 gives 1.095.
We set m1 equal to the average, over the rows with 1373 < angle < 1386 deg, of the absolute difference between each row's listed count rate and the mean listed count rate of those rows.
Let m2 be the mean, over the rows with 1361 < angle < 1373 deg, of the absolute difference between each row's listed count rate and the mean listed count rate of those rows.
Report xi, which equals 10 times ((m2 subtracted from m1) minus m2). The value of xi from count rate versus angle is -0.91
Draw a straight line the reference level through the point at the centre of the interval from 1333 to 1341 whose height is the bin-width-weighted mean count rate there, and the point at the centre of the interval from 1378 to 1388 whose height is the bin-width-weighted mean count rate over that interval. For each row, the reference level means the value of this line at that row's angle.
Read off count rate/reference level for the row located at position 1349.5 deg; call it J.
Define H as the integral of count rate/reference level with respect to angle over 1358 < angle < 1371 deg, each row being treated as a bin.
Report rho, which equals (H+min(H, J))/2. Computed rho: 7.4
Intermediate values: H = 14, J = 0.65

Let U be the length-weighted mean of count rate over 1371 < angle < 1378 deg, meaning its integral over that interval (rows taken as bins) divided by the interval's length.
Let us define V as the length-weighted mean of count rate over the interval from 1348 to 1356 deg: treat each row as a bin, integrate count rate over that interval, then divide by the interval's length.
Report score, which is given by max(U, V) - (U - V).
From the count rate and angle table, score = 0.70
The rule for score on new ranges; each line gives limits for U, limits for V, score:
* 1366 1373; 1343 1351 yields 0.70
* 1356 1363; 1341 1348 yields 0.76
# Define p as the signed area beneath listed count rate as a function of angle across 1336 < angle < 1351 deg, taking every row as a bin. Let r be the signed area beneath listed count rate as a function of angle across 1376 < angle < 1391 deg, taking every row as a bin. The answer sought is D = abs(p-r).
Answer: 3.7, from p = 12.1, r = 16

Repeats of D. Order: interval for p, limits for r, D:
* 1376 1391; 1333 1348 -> 2.5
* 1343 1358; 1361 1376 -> 5.6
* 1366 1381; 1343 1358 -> 4.9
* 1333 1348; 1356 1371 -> 2.9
